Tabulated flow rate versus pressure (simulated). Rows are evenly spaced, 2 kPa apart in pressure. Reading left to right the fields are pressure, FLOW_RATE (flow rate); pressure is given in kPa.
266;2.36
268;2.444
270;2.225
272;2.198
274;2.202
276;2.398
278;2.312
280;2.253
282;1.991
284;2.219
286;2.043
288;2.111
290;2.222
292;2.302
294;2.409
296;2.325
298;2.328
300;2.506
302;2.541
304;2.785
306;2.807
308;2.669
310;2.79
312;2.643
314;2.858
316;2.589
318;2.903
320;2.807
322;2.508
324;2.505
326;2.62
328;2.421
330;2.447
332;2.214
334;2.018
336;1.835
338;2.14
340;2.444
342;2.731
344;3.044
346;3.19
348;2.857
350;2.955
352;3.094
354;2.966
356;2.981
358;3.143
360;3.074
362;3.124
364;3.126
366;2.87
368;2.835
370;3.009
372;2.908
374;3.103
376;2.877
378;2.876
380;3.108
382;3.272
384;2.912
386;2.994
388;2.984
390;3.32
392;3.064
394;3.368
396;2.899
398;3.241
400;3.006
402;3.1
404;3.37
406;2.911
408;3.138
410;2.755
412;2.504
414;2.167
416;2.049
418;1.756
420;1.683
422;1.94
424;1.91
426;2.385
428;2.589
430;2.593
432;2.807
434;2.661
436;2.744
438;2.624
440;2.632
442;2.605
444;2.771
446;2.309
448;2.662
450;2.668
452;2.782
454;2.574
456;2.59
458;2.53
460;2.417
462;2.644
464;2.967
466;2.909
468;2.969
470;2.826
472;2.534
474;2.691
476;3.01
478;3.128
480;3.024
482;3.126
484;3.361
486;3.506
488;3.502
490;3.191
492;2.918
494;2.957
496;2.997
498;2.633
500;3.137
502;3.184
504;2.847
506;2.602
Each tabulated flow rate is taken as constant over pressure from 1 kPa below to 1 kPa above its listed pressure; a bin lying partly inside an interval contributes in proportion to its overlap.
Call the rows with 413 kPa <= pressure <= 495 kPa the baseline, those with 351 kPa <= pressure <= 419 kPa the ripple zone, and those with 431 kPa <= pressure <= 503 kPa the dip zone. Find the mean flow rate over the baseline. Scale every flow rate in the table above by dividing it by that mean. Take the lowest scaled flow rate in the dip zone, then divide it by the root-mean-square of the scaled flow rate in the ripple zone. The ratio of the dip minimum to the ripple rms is 0.780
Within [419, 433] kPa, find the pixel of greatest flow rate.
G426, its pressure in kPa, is 432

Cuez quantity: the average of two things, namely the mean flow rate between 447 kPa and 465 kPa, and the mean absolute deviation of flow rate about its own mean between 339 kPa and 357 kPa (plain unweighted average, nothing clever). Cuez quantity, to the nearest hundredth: 1.40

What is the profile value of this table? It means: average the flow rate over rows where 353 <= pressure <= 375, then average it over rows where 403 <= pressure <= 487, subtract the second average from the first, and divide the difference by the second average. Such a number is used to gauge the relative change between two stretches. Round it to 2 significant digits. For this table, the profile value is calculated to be 0.13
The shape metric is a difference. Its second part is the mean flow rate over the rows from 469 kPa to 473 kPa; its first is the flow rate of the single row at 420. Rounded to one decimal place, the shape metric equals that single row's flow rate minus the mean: -1.0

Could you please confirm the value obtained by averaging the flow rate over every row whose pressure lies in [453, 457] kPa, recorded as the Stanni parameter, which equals 2.58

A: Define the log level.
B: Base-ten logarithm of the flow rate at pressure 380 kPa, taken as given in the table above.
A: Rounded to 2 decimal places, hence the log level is 0.49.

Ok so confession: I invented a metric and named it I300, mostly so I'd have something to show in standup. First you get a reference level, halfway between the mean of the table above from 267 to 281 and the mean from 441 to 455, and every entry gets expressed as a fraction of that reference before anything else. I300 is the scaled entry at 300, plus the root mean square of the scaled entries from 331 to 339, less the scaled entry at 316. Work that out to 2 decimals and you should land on 0.80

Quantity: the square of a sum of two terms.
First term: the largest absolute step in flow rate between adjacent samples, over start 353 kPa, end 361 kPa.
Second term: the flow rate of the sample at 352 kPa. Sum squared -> 11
